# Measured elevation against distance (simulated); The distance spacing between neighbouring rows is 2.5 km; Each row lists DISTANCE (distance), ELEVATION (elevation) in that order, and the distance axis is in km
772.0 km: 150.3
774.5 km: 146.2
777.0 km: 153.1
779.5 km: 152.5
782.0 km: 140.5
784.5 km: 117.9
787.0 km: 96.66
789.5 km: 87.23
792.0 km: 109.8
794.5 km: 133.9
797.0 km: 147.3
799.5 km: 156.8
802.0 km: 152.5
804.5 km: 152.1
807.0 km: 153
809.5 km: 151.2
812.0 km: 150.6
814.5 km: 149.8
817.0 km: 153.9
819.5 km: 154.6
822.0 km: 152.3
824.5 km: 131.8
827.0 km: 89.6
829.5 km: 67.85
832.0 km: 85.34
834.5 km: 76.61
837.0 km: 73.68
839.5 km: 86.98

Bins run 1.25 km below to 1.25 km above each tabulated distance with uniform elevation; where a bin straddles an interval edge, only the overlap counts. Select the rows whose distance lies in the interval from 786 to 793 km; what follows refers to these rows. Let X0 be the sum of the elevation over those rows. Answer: 294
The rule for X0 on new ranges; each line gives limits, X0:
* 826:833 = 243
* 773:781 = 452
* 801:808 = 458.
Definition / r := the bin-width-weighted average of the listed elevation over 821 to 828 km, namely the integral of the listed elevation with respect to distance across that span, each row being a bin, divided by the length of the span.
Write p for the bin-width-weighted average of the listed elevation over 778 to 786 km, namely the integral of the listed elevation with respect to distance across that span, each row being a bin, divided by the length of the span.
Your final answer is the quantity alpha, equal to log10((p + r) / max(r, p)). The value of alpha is 0.282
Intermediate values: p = 136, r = 125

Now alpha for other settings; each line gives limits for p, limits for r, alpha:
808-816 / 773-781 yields 0.300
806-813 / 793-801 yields 0.292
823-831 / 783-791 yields 0.292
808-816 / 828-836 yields 0.179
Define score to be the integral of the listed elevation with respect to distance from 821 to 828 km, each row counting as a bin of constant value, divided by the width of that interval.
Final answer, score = 125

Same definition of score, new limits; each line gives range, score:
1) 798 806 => 154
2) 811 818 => 151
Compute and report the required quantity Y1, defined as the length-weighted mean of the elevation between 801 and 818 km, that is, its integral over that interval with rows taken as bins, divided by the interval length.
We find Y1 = 152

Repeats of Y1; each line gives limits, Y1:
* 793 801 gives 145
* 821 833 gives 105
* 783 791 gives 102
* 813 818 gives 152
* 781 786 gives 127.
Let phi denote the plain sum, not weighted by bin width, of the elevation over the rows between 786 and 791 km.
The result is 184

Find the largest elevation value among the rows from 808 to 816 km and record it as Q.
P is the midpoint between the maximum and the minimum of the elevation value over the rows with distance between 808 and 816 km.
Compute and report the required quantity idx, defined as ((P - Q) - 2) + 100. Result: 97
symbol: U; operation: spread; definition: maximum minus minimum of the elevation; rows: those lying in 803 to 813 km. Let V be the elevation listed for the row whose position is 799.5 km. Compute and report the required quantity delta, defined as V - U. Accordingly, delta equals 154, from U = 2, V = 156.8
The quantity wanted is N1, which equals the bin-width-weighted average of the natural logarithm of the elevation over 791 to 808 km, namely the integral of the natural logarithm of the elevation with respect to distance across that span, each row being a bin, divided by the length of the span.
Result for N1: 4.96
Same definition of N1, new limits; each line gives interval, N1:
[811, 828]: 4.93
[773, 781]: 5.01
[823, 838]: 4.46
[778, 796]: 4.78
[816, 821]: 5.04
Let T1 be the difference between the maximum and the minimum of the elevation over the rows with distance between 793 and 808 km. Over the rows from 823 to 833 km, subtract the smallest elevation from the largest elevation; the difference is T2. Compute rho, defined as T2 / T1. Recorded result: 3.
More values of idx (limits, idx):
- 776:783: 92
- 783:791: 83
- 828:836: 89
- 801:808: 98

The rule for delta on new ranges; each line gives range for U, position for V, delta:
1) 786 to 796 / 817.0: 107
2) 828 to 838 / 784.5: 100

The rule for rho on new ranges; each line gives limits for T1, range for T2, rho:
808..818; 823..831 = 16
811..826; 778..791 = 3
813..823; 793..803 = 5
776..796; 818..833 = 1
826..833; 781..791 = 2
